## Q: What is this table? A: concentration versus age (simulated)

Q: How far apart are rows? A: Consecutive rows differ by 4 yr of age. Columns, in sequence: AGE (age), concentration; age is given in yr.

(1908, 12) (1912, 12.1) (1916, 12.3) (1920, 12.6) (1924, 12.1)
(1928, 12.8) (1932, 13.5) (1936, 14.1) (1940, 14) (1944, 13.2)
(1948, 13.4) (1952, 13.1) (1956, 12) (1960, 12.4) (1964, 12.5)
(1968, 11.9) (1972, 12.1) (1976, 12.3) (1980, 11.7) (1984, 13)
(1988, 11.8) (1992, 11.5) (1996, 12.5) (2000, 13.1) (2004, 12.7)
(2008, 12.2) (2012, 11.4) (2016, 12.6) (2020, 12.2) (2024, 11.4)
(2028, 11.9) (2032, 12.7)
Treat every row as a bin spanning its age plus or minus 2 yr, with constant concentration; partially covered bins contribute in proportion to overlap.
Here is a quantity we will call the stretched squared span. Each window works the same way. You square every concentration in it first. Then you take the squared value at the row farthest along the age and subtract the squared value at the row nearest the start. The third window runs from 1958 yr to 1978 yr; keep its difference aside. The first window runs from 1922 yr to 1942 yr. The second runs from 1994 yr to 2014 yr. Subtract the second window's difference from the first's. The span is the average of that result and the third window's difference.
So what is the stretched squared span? 37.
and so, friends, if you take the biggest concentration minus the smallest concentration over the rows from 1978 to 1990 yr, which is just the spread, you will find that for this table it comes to 1.3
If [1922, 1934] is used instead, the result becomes 1.4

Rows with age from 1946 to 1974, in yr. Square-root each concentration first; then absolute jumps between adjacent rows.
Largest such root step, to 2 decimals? 0.16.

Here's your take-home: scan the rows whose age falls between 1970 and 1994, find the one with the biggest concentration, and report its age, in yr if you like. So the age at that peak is 1984 yr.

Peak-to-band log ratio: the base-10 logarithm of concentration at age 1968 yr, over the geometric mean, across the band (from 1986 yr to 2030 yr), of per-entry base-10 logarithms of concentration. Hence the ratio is 0.99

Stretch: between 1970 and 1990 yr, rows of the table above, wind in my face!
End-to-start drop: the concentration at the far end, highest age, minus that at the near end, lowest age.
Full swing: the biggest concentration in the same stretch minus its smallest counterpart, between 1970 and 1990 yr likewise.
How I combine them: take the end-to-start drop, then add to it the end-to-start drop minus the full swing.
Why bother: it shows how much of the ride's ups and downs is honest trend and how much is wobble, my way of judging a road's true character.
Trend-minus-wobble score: -2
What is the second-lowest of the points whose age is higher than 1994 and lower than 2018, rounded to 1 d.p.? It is 12.2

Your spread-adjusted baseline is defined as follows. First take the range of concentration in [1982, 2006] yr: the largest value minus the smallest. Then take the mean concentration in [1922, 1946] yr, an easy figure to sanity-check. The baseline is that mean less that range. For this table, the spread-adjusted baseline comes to 11.7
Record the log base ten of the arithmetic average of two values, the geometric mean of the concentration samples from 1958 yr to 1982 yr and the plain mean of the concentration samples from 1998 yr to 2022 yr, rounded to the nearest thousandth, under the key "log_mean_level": 1.088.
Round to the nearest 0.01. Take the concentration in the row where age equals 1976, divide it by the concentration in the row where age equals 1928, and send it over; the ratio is 0.96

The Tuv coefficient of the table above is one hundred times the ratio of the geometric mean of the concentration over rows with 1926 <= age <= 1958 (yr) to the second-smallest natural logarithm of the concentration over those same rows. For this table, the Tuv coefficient 520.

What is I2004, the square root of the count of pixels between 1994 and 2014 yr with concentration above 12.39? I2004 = 1.73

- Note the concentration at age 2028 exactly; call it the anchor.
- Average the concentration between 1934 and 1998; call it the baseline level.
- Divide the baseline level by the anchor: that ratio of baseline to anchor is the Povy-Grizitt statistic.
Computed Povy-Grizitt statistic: 1.06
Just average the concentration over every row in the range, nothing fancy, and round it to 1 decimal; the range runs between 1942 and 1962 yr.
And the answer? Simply 12.8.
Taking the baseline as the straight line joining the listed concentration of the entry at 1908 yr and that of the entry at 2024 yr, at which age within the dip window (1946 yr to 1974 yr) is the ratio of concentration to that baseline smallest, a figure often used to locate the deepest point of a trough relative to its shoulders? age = 1968 yr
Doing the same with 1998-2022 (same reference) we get 2012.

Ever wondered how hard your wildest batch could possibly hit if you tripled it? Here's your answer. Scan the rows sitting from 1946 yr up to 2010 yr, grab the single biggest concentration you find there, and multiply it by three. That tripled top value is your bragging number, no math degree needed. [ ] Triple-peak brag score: 40.2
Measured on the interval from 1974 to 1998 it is 39.0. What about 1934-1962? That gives 42.3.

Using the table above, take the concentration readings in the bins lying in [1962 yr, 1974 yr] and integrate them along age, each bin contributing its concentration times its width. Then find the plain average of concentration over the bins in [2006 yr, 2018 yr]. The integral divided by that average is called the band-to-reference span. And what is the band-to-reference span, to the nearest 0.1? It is 12.1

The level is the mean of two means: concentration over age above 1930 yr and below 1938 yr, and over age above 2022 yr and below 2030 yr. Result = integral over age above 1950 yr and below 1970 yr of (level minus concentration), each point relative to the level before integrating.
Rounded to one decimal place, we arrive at 6.9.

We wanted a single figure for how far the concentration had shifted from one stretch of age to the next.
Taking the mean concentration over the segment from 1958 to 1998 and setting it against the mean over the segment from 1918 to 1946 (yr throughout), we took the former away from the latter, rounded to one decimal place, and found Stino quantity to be 1.0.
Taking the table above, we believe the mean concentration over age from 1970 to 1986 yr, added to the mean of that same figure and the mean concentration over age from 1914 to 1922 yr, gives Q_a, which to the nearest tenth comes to 24.6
